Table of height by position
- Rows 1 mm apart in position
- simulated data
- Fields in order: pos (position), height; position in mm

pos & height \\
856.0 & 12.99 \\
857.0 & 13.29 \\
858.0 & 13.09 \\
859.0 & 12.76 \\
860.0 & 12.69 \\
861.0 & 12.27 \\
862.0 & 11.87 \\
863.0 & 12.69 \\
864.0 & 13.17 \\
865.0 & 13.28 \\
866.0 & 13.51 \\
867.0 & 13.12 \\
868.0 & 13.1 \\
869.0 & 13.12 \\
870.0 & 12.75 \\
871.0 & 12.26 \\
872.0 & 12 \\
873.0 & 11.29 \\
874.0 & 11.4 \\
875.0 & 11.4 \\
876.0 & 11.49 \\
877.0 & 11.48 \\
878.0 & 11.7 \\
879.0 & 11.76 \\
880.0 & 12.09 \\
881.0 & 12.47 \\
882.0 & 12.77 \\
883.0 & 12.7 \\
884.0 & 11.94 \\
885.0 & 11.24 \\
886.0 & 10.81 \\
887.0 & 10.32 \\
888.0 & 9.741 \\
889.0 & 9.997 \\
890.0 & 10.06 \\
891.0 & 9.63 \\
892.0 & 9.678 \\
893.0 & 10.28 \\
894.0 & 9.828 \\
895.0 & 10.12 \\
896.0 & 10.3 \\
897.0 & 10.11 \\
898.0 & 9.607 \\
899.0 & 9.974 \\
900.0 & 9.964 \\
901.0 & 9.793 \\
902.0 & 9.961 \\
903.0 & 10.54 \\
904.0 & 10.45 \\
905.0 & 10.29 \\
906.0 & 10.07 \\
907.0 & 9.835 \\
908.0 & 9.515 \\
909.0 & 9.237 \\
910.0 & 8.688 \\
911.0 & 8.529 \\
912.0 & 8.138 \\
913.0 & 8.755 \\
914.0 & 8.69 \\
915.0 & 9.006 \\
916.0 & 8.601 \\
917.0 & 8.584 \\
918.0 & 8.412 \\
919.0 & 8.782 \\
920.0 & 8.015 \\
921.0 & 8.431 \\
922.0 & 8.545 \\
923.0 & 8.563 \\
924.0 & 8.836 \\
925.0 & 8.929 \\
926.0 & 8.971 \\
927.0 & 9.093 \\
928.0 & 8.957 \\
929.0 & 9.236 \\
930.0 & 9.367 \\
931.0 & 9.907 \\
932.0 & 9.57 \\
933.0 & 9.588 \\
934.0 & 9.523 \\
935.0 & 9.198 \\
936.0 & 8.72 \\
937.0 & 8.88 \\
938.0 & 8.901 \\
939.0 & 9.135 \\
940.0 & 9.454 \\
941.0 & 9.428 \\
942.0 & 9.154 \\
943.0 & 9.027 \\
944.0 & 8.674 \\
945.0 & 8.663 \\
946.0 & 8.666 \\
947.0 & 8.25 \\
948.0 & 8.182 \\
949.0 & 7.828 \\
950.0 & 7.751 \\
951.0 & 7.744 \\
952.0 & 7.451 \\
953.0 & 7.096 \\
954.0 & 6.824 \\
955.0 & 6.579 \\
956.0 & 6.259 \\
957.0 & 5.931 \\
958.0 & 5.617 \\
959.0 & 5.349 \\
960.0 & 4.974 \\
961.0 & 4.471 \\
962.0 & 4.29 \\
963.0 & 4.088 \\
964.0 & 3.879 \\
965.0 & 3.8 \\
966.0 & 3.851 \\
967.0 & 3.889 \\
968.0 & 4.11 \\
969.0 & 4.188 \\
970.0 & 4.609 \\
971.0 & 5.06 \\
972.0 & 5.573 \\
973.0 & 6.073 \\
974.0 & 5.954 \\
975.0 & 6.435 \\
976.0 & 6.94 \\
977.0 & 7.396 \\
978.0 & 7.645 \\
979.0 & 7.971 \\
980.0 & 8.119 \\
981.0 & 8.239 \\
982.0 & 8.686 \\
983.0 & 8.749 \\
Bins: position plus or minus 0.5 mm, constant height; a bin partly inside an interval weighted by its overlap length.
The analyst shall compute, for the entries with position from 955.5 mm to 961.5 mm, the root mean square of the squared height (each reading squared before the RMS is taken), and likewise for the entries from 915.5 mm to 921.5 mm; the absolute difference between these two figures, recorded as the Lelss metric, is 41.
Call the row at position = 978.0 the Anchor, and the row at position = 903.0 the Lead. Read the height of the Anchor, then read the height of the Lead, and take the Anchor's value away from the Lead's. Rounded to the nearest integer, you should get 3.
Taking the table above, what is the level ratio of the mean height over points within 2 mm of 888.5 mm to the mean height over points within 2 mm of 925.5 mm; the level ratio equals 1.1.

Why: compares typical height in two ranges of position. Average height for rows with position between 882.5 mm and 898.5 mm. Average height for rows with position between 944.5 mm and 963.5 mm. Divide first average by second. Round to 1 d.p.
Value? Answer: 1.6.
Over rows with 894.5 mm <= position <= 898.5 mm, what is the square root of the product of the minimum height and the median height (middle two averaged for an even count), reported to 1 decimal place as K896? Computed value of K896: 9.9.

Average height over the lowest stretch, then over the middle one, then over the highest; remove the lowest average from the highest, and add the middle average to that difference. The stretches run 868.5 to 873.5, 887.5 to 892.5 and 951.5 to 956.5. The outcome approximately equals 4.4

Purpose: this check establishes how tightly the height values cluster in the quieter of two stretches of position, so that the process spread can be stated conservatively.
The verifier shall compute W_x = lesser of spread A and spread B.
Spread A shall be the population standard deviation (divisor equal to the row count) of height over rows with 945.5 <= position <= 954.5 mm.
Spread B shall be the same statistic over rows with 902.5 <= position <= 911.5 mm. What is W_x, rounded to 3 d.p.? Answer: 0.543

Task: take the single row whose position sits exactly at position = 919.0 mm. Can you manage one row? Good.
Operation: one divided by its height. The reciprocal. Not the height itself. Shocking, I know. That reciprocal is 0.11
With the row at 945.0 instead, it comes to 0.12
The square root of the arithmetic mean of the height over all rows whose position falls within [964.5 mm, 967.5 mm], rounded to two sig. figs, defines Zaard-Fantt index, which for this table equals 2.0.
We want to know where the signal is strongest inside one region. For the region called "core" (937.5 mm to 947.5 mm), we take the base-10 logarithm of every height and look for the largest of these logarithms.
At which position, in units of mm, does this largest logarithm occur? 940.0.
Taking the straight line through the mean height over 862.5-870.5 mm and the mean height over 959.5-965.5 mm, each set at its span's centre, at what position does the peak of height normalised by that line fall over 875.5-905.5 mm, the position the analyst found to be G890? 883.0 mm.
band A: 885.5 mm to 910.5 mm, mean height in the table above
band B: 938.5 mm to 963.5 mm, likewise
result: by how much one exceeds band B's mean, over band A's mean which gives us -0.63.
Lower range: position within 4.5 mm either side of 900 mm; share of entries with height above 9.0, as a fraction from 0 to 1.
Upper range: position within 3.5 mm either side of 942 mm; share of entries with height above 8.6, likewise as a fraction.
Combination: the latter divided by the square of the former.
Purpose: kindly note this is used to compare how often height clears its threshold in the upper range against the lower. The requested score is 1.00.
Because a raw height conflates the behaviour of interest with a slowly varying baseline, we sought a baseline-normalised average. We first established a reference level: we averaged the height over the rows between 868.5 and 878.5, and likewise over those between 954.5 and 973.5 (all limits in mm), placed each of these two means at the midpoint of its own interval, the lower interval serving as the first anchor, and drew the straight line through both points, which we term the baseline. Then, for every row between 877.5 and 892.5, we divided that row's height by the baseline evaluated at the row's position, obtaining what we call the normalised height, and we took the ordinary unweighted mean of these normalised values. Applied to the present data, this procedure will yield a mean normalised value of 1.01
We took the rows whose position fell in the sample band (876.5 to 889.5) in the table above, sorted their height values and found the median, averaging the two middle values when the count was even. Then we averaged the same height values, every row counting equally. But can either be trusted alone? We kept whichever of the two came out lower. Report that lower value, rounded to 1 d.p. 11.5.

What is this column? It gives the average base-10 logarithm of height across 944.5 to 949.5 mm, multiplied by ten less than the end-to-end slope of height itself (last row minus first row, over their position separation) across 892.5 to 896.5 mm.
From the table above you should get -9.2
